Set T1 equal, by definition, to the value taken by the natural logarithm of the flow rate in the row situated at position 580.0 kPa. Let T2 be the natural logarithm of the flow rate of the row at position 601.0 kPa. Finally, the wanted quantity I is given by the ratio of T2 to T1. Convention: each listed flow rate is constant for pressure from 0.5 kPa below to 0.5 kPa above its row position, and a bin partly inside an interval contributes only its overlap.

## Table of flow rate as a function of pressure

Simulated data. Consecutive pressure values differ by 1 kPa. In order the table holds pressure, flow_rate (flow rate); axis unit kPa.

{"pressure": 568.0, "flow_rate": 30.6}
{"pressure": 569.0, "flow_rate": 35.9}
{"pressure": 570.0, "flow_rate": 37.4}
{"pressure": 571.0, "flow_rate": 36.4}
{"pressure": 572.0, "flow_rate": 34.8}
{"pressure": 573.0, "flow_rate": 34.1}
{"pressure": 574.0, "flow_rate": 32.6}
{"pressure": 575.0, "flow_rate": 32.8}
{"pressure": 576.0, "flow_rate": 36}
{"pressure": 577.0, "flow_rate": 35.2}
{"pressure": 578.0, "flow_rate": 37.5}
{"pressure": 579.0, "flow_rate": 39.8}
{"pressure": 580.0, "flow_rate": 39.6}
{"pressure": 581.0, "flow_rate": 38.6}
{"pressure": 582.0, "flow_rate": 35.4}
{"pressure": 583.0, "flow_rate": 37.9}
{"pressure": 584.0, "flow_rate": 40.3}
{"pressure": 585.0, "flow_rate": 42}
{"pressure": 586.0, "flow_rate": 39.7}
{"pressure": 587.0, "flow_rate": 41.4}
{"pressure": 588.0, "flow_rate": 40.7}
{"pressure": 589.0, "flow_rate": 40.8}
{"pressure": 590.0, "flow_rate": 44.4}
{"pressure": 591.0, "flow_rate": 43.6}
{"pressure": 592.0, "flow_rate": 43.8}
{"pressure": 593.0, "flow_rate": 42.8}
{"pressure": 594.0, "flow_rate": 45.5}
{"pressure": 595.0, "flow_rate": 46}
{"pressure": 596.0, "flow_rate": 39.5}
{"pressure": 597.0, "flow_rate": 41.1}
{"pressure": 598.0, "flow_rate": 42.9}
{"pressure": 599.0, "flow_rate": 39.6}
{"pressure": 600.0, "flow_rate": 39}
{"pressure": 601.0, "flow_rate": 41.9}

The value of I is 1.02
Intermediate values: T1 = 3.68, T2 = 3.74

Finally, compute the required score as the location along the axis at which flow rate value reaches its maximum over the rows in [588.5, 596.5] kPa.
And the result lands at 595.0 kPa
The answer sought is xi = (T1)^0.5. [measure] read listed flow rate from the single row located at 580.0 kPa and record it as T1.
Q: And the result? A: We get 6.29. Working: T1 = 39.6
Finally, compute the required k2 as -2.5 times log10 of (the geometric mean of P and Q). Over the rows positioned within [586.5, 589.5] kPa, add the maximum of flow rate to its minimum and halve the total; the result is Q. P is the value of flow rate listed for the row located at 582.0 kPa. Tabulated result -3.95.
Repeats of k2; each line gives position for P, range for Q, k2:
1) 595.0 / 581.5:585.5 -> -4.06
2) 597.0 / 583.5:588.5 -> -4.03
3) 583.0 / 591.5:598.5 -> -4.01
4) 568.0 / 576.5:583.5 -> -3.82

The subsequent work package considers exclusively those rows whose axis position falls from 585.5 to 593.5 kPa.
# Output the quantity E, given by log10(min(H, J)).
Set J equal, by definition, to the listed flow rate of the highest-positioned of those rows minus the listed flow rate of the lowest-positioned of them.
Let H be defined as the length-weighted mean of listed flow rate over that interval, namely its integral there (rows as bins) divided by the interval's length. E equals 0.49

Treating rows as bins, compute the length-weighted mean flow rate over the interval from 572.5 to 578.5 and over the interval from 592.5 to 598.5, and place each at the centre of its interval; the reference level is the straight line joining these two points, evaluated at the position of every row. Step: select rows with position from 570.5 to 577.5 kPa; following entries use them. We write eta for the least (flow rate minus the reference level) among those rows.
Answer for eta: -2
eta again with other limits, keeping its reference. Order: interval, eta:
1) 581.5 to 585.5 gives -2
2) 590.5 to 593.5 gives 1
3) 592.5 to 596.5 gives -4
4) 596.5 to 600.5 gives -6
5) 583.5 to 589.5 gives 1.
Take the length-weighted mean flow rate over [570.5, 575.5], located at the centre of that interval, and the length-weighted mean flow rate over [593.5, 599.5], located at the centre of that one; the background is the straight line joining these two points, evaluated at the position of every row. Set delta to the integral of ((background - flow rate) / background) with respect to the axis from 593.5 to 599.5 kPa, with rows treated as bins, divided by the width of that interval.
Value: -0.001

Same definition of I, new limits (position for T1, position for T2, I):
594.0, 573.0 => 0.92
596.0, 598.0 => 1.02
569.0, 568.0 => 0.96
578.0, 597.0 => 1.03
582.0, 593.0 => 1.05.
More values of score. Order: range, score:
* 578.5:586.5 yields 585.0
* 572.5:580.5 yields 579.0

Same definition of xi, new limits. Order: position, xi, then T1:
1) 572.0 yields 5.90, 34.8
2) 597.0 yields 6.41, 41.1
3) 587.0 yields 6.43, 41.4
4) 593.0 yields 6.54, 42.8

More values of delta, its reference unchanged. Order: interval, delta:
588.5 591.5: -0.069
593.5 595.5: -0.096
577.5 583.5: -0.037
